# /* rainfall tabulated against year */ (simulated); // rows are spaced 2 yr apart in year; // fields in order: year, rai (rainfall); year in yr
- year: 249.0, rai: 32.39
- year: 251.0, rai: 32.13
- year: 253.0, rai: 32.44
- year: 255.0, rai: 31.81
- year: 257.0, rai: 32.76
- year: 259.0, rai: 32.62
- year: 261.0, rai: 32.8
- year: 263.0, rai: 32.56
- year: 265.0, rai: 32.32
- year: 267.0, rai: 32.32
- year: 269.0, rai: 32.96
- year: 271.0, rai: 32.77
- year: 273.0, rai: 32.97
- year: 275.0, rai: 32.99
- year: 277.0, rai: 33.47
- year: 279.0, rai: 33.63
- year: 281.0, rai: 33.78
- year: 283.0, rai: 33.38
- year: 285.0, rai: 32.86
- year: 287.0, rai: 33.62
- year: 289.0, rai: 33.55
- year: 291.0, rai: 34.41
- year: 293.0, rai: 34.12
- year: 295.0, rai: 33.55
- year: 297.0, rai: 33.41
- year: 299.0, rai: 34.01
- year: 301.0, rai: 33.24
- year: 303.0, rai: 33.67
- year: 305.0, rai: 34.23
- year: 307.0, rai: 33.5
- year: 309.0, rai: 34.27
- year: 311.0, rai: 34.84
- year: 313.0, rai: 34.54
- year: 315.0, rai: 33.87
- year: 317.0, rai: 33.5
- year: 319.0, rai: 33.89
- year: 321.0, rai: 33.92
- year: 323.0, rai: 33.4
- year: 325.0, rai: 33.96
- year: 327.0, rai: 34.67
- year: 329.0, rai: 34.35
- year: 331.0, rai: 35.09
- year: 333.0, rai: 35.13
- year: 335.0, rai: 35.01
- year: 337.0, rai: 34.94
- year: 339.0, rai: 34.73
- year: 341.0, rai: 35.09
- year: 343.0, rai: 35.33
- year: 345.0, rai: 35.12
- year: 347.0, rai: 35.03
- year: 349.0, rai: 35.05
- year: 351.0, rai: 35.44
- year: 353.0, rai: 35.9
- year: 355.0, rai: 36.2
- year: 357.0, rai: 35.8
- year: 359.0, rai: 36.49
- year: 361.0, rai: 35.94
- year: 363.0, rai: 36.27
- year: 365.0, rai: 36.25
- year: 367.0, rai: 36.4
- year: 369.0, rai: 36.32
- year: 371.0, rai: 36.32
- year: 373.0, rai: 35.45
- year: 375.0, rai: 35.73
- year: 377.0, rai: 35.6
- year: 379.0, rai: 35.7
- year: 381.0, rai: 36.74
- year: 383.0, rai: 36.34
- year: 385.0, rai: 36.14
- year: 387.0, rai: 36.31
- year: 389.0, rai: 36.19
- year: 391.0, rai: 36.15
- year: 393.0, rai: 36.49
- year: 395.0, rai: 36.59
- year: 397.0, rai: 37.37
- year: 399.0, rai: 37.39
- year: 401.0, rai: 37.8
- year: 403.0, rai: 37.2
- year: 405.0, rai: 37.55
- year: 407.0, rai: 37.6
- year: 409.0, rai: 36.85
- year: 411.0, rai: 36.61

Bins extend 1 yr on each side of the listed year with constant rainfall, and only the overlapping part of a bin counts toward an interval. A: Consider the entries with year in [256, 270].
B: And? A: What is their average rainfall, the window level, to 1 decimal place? 32.6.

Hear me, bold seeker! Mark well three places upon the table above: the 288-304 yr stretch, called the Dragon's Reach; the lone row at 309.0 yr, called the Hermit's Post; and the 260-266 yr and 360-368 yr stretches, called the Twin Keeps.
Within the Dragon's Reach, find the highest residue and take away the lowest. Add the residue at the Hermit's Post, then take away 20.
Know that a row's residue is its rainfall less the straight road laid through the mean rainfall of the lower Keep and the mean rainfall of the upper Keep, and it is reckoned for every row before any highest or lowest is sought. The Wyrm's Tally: -18.4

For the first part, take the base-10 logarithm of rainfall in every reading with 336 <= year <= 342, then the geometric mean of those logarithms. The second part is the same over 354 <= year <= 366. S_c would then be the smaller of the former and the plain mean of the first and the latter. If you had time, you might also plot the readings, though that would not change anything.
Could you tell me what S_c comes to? 1.54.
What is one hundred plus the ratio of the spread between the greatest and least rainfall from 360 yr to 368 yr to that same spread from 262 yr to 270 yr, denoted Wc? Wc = 101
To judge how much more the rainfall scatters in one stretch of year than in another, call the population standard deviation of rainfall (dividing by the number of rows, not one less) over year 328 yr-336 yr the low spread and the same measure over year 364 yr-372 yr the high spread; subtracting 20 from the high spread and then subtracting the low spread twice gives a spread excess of -20.6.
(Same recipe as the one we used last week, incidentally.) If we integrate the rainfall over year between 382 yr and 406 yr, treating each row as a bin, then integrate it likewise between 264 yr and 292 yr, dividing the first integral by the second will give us 0.95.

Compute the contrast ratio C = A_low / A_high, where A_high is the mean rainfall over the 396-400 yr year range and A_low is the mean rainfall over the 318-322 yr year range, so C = 0.91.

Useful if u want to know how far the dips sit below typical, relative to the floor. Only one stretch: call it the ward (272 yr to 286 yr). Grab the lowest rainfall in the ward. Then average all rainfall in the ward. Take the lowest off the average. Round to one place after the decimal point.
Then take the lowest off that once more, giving -32.4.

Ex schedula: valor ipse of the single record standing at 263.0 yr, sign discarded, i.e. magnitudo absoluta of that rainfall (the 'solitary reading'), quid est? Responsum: 32.6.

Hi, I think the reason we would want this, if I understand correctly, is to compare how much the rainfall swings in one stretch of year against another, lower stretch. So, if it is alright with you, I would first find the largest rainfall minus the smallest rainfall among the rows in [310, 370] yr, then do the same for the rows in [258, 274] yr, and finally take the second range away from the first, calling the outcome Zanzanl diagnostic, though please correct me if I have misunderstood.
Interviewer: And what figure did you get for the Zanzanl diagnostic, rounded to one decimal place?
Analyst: 2.4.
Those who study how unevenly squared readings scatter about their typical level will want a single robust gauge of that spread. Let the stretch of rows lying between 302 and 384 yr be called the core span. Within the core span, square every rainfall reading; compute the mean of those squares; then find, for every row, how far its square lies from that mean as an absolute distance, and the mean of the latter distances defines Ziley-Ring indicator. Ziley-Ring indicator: 55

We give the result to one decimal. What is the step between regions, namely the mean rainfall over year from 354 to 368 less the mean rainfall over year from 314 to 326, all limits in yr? 2.4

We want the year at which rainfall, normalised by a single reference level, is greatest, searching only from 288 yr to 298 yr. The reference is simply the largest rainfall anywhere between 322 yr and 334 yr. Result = 291.0 yr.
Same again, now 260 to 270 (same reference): 269.0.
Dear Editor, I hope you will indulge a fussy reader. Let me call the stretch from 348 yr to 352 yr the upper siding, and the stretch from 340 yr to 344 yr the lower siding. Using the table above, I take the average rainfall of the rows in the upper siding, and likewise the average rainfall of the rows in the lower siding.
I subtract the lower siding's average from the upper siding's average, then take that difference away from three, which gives 3.0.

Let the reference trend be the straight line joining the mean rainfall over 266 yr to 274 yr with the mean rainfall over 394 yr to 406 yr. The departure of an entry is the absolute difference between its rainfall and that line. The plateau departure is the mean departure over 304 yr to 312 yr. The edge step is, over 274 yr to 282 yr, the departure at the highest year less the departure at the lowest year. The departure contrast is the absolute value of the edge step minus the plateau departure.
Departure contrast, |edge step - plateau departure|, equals 0.18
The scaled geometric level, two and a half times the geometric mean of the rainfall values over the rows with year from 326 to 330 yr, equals 86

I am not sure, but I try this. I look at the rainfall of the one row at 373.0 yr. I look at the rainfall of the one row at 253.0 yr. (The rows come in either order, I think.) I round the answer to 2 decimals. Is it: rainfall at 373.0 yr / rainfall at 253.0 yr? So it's 1.09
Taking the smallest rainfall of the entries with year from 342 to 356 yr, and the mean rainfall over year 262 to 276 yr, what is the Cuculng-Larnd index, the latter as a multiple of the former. 0.933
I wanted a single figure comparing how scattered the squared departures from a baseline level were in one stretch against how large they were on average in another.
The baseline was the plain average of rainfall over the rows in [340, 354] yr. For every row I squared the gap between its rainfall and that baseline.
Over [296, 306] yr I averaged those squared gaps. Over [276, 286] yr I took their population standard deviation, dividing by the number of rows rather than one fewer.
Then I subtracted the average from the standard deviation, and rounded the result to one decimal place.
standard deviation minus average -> -1.3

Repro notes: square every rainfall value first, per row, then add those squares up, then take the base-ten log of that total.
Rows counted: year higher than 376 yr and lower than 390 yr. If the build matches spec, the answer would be 3.96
